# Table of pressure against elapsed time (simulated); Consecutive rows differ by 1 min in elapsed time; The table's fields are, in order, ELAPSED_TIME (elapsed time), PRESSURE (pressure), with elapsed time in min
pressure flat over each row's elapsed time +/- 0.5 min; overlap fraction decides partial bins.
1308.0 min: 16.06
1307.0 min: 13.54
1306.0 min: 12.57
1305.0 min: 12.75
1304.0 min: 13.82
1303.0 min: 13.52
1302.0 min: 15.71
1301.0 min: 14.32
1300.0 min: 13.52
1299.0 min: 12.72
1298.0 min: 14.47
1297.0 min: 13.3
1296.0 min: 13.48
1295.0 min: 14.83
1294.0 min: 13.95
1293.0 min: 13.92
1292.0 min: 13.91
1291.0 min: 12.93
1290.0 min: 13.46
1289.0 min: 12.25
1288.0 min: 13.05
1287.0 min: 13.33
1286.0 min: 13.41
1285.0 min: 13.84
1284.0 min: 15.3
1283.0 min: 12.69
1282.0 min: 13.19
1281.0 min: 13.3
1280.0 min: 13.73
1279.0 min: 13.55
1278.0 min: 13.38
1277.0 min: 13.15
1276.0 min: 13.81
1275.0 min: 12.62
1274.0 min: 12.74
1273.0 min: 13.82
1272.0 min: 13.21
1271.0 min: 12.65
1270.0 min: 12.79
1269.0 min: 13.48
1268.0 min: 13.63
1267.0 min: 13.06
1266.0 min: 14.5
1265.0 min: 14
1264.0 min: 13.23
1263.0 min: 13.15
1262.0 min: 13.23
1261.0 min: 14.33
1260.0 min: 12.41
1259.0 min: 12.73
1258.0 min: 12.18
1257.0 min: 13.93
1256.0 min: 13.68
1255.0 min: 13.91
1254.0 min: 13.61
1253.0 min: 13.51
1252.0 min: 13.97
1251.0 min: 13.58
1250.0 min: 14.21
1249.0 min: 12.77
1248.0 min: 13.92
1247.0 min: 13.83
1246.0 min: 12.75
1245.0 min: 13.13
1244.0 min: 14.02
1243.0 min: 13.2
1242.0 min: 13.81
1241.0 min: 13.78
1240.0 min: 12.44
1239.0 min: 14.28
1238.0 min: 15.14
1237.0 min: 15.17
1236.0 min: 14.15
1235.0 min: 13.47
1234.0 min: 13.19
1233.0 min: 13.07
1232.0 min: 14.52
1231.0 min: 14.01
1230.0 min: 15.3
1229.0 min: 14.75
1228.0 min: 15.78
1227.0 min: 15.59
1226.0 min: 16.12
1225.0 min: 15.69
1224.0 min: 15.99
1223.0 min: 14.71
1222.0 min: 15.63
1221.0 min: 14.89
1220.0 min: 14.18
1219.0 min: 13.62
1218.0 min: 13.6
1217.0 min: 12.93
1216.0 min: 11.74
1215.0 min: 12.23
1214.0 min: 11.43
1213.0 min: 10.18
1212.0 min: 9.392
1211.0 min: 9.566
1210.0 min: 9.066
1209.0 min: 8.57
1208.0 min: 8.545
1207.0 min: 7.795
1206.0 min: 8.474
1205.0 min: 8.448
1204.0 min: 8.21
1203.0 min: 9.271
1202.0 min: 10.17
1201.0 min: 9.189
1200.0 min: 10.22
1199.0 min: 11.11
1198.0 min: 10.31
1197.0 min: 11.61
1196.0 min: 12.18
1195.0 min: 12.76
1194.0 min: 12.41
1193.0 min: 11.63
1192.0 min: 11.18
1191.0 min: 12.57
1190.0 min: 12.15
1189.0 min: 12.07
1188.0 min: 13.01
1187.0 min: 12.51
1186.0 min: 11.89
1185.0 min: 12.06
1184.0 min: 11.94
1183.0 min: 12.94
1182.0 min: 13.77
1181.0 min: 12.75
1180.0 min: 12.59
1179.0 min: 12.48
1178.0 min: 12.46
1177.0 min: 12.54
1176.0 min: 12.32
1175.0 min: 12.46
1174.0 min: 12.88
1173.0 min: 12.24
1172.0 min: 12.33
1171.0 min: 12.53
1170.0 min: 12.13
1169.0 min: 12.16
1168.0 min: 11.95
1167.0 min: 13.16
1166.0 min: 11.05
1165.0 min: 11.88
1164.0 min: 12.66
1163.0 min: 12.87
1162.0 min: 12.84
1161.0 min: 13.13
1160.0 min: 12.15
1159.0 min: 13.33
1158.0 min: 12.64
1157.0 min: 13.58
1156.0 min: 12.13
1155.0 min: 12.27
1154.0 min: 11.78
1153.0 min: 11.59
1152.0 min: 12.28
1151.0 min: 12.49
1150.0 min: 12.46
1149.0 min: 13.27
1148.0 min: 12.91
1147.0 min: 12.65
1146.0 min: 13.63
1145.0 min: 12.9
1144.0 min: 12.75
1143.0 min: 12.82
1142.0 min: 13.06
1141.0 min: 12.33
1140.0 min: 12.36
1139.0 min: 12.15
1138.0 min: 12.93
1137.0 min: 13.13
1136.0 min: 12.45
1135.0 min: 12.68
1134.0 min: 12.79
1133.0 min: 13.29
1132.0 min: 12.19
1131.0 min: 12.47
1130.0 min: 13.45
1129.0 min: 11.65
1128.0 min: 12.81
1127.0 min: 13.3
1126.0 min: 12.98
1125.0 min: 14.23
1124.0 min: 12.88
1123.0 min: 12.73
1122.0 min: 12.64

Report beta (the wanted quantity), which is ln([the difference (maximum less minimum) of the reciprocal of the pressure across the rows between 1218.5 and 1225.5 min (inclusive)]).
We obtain -4.52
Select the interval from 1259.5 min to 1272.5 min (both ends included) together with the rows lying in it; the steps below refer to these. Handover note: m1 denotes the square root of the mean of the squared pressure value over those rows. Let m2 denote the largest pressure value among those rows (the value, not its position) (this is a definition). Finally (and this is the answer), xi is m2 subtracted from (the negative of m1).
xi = -27.9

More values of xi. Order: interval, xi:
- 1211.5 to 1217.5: -24.3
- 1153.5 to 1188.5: -26.3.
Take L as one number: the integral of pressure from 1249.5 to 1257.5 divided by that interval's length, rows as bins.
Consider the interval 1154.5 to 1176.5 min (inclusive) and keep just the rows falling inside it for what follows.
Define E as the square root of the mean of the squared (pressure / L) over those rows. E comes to 0.91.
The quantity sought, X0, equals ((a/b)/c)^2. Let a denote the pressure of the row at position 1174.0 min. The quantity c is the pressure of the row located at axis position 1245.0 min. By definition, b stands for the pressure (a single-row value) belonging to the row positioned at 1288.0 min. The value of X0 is 0.0057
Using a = 12.88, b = 13.05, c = 13.13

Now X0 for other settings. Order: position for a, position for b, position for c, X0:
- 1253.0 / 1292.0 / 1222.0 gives 0.0039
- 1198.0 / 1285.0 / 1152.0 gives 0.0037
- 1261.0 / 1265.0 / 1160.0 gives 0.0071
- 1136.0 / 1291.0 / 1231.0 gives 0.0047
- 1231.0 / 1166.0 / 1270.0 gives 0.0098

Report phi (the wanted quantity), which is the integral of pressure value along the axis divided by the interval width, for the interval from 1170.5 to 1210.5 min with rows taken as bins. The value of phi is 11.3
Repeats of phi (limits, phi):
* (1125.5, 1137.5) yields 12.8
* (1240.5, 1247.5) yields 13.5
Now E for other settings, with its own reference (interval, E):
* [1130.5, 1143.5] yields 0.92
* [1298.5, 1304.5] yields 1.01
